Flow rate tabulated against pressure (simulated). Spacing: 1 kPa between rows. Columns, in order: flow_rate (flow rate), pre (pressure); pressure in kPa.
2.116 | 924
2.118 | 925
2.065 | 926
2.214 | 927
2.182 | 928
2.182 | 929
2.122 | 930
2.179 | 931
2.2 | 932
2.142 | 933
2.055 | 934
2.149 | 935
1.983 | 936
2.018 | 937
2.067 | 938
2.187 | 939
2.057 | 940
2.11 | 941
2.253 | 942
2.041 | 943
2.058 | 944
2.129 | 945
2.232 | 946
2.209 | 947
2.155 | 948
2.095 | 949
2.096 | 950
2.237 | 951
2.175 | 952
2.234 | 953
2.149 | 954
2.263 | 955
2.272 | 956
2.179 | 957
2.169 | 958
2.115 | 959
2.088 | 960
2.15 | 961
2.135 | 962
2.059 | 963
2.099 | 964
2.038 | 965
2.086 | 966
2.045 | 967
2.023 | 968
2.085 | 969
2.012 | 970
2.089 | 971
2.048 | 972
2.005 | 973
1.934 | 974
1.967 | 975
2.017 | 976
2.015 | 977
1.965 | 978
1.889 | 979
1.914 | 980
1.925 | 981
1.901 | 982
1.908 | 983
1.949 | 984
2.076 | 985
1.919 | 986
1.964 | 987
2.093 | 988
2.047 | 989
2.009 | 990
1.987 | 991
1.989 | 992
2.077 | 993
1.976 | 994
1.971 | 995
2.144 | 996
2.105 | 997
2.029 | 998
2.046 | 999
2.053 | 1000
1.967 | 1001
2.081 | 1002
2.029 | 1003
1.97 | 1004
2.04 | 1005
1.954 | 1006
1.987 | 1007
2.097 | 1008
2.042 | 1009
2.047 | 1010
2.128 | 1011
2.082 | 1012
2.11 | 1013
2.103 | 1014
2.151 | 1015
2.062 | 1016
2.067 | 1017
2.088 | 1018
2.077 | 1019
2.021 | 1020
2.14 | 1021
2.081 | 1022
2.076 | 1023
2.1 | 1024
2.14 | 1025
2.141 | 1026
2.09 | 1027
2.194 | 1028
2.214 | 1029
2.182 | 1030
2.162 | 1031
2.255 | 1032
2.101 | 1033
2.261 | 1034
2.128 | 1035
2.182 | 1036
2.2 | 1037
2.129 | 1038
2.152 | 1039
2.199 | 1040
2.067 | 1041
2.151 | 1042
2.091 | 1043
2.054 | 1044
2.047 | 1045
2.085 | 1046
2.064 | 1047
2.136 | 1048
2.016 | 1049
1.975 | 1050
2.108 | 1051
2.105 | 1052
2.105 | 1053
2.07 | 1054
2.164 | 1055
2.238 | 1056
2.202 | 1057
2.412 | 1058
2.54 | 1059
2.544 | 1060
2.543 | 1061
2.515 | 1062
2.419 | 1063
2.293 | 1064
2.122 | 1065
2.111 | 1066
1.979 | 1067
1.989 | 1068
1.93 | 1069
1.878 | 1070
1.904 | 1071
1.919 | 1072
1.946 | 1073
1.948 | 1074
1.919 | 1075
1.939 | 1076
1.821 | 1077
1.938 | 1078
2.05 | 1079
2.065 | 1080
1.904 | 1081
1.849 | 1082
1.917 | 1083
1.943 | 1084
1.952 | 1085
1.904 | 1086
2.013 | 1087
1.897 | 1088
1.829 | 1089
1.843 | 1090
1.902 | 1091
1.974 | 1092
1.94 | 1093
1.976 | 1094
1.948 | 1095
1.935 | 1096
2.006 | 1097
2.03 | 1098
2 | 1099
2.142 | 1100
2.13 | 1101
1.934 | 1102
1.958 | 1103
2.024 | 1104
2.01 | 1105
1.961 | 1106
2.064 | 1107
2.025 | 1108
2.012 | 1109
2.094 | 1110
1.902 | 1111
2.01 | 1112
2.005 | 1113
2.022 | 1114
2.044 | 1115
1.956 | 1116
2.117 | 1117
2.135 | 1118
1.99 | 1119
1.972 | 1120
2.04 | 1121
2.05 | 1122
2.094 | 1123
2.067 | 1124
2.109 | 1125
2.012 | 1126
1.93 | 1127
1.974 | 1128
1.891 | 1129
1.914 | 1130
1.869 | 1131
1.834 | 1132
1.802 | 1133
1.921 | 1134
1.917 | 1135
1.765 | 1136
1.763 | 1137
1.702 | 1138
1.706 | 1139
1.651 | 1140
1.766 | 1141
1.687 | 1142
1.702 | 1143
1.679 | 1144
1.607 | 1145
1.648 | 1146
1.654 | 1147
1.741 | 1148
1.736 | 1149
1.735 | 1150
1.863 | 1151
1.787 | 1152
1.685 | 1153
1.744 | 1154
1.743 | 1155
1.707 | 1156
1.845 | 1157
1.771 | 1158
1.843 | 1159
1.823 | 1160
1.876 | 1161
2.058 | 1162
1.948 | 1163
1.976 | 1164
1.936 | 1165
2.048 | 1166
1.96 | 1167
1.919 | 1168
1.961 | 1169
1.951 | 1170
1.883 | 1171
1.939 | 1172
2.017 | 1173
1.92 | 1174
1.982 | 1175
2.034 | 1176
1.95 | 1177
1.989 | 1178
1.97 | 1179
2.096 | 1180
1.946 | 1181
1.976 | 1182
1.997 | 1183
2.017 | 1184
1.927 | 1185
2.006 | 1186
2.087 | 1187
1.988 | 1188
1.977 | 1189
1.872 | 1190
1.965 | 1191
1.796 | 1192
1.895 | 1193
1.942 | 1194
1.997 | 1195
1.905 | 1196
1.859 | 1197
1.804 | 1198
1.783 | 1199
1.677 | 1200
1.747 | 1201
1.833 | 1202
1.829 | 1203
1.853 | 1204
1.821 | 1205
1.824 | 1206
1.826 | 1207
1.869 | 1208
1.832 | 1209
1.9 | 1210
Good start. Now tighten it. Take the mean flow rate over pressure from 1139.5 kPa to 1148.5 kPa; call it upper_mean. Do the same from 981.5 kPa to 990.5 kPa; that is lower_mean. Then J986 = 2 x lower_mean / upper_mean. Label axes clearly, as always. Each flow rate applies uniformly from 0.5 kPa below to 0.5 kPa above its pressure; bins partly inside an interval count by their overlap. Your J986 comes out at 2.4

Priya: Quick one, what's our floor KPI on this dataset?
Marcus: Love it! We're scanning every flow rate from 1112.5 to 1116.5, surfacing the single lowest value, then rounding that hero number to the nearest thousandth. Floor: 1.956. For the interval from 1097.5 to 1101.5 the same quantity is 2.000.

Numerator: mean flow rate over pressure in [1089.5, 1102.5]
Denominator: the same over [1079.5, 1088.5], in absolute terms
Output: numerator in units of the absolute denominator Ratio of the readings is 1.02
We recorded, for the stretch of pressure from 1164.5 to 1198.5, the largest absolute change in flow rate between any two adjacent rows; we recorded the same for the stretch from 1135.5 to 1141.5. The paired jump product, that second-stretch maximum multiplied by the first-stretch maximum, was 0.019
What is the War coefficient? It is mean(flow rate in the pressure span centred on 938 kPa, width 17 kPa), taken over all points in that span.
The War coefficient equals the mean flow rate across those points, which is 2.12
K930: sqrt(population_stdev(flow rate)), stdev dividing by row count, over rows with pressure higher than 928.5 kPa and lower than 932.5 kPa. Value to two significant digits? 0.17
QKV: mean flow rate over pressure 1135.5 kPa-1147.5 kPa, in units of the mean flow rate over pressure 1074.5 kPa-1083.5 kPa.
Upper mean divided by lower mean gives 0.88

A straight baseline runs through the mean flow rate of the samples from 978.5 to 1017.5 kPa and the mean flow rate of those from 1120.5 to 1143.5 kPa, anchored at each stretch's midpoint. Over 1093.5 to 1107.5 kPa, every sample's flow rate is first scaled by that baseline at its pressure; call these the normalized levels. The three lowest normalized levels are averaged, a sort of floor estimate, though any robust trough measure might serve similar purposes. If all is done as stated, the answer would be 1.01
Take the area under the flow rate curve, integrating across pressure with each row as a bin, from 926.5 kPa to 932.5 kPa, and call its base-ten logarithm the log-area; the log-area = 1.117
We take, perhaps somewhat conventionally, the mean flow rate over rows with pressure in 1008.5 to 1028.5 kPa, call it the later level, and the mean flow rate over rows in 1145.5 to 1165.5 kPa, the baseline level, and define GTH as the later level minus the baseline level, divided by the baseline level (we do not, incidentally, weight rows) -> 0.161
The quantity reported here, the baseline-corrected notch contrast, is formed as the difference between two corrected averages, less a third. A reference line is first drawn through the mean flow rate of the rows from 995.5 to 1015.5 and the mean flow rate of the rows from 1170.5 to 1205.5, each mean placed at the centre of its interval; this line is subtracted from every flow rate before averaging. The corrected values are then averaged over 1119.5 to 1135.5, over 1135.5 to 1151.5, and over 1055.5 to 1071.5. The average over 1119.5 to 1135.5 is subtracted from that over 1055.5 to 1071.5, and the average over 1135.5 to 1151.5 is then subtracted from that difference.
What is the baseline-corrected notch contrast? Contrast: 0.46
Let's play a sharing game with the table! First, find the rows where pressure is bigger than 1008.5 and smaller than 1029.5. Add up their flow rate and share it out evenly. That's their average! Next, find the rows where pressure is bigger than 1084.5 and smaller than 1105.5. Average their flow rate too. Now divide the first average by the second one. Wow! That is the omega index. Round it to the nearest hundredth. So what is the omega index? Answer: 1.07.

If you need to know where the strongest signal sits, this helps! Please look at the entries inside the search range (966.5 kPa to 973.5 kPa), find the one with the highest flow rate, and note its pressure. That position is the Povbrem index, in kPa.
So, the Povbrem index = 971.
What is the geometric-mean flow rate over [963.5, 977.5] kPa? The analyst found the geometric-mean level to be 2.03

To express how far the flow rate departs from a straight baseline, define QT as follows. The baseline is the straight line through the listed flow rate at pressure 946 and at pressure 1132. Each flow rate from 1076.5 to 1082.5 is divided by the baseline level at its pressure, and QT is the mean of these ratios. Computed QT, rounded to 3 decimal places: 0.996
